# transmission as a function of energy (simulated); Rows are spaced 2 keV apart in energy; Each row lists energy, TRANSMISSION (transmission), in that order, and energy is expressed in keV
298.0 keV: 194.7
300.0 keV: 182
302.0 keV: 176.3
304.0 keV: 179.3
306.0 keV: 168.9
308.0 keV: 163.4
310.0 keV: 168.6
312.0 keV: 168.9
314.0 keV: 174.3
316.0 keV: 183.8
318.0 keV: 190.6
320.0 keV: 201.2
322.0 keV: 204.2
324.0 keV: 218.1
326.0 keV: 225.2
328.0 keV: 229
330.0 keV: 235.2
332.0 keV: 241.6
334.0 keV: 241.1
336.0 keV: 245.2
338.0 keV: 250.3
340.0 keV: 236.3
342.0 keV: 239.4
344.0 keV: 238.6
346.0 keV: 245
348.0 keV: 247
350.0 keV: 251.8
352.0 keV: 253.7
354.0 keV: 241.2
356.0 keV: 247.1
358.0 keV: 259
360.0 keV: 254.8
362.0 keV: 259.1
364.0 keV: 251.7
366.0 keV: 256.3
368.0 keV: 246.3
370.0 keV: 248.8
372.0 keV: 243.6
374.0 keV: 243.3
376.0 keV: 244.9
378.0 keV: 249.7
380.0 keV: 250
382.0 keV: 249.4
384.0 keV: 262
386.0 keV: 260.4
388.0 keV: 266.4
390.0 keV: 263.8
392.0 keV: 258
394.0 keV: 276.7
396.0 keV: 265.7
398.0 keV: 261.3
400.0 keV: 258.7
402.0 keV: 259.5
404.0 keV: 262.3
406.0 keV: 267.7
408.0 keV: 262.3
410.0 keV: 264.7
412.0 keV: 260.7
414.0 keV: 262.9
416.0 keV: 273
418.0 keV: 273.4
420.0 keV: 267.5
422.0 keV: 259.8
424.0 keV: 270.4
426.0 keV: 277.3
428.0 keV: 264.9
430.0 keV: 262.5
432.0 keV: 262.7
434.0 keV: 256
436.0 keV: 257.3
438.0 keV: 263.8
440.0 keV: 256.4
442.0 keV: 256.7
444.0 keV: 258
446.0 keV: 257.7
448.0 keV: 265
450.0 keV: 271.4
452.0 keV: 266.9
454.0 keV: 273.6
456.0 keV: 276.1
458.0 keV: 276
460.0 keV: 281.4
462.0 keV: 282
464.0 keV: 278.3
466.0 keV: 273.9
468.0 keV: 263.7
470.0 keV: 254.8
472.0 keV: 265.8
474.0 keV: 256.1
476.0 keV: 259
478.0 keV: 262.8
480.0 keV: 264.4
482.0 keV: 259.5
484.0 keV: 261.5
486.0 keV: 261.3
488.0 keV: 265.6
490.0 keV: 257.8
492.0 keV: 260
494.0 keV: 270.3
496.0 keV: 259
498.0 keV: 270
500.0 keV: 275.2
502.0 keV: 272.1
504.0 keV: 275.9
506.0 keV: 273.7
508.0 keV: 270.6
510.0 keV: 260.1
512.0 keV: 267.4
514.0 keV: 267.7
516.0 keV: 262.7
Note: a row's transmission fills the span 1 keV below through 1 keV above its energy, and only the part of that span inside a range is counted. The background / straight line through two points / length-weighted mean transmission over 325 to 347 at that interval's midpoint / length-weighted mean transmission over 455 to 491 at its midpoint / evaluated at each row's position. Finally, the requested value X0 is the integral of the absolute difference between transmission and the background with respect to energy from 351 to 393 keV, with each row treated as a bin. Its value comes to 318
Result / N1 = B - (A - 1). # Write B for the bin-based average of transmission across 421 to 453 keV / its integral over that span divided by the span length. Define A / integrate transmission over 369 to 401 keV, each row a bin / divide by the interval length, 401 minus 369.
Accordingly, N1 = 8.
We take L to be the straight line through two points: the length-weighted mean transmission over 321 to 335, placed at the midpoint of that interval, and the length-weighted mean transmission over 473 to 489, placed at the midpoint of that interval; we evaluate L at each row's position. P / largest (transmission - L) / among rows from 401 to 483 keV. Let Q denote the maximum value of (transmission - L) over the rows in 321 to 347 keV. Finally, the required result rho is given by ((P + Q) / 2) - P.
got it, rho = -4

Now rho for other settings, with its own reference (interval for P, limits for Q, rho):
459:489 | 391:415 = 5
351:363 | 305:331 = -9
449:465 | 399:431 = 2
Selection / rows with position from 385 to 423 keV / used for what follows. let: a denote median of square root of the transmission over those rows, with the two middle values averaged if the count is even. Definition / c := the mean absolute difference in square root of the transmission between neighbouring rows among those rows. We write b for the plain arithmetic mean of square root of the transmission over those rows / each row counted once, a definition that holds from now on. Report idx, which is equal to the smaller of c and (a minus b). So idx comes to -0.05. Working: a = 16.2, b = 16.3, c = 0.17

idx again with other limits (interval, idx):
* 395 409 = -0.01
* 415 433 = -0.01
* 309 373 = 0.20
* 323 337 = 0.05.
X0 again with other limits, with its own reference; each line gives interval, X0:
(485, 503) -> 106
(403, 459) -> 471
